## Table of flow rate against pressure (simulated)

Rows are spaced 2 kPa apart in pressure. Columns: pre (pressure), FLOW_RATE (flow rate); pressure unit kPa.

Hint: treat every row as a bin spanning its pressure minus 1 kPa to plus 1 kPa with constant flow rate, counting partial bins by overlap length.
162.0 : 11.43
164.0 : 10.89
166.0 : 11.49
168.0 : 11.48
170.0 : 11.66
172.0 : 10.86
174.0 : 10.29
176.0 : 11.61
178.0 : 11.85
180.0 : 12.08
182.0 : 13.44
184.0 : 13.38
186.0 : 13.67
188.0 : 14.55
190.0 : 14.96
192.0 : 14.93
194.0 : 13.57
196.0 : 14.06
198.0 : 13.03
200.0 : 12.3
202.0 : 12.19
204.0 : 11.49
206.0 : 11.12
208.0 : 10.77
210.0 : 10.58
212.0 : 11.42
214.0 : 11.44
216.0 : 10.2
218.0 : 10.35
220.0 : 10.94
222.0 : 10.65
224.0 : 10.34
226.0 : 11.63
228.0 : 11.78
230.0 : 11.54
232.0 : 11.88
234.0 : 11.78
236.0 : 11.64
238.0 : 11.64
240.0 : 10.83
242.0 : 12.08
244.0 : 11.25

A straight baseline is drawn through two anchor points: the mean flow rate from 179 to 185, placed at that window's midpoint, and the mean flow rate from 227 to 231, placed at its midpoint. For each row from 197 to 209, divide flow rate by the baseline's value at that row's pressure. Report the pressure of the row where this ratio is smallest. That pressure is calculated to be 208.0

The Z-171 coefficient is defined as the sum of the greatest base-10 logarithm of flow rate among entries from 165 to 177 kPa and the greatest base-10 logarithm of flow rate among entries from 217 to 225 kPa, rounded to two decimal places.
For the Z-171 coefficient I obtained 2.11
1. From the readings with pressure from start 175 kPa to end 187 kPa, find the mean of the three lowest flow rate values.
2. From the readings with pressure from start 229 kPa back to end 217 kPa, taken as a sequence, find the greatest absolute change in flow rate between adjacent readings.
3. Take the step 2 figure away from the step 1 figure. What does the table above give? 10.6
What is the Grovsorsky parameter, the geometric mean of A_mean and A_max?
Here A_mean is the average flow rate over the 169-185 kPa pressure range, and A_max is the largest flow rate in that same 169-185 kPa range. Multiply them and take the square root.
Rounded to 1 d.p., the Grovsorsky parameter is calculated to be 12.6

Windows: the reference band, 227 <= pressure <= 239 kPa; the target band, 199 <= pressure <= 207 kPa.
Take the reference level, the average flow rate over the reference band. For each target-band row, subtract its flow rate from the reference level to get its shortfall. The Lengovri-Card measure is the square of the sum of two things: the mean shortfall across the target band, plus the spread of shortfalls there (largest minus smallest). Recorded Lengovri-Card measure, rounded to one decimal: 1.2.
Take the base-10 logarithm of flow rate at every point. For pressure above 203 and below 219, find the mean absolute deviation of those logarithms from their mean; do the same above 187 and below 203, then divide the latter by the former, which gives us 1.7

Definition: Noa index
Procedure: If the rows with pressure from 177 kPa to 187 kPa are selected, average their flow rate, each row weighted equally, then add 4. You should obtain 16.9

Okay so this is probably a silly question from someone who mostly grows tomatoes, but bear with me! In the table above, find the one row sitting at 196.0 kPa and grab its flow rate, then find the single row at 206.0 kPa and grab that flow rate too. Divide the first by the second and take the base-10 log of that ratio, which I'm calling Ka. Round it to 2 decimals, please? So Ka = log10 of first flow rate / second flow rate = 0.10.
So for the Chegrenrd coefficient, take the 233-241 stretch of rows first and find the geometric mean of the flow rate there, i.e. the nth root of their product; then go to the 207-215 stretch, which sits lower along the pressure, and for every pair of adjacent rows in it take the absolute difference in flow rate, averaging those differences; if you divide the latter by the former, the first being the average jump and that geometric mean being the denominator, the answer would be 0.031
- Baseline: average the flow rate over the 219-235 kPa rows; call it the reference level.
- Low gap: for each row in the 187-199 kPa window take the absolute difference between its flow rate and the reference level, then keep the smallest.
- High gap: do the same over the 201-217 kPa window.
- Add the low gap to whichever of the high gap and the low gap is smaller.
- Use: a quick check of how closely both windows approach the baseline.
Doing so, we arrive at 1.8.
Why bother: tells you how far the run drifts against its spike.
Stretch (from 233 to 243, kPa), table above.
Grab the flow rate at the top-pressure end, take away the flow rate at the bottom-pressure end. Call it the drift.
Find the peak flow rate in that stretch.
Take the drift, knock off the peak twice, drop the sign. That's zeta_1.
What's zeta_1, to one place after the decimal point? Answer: 23.9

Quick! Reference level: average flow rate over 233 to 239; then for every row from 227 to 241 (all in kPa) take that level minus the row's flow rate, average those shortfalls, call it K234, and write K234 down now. 0.1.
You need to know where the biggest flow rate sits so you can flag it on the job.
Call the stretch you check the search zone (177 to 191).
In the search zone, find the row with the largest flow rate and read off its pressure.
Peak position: 190.0 kPa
